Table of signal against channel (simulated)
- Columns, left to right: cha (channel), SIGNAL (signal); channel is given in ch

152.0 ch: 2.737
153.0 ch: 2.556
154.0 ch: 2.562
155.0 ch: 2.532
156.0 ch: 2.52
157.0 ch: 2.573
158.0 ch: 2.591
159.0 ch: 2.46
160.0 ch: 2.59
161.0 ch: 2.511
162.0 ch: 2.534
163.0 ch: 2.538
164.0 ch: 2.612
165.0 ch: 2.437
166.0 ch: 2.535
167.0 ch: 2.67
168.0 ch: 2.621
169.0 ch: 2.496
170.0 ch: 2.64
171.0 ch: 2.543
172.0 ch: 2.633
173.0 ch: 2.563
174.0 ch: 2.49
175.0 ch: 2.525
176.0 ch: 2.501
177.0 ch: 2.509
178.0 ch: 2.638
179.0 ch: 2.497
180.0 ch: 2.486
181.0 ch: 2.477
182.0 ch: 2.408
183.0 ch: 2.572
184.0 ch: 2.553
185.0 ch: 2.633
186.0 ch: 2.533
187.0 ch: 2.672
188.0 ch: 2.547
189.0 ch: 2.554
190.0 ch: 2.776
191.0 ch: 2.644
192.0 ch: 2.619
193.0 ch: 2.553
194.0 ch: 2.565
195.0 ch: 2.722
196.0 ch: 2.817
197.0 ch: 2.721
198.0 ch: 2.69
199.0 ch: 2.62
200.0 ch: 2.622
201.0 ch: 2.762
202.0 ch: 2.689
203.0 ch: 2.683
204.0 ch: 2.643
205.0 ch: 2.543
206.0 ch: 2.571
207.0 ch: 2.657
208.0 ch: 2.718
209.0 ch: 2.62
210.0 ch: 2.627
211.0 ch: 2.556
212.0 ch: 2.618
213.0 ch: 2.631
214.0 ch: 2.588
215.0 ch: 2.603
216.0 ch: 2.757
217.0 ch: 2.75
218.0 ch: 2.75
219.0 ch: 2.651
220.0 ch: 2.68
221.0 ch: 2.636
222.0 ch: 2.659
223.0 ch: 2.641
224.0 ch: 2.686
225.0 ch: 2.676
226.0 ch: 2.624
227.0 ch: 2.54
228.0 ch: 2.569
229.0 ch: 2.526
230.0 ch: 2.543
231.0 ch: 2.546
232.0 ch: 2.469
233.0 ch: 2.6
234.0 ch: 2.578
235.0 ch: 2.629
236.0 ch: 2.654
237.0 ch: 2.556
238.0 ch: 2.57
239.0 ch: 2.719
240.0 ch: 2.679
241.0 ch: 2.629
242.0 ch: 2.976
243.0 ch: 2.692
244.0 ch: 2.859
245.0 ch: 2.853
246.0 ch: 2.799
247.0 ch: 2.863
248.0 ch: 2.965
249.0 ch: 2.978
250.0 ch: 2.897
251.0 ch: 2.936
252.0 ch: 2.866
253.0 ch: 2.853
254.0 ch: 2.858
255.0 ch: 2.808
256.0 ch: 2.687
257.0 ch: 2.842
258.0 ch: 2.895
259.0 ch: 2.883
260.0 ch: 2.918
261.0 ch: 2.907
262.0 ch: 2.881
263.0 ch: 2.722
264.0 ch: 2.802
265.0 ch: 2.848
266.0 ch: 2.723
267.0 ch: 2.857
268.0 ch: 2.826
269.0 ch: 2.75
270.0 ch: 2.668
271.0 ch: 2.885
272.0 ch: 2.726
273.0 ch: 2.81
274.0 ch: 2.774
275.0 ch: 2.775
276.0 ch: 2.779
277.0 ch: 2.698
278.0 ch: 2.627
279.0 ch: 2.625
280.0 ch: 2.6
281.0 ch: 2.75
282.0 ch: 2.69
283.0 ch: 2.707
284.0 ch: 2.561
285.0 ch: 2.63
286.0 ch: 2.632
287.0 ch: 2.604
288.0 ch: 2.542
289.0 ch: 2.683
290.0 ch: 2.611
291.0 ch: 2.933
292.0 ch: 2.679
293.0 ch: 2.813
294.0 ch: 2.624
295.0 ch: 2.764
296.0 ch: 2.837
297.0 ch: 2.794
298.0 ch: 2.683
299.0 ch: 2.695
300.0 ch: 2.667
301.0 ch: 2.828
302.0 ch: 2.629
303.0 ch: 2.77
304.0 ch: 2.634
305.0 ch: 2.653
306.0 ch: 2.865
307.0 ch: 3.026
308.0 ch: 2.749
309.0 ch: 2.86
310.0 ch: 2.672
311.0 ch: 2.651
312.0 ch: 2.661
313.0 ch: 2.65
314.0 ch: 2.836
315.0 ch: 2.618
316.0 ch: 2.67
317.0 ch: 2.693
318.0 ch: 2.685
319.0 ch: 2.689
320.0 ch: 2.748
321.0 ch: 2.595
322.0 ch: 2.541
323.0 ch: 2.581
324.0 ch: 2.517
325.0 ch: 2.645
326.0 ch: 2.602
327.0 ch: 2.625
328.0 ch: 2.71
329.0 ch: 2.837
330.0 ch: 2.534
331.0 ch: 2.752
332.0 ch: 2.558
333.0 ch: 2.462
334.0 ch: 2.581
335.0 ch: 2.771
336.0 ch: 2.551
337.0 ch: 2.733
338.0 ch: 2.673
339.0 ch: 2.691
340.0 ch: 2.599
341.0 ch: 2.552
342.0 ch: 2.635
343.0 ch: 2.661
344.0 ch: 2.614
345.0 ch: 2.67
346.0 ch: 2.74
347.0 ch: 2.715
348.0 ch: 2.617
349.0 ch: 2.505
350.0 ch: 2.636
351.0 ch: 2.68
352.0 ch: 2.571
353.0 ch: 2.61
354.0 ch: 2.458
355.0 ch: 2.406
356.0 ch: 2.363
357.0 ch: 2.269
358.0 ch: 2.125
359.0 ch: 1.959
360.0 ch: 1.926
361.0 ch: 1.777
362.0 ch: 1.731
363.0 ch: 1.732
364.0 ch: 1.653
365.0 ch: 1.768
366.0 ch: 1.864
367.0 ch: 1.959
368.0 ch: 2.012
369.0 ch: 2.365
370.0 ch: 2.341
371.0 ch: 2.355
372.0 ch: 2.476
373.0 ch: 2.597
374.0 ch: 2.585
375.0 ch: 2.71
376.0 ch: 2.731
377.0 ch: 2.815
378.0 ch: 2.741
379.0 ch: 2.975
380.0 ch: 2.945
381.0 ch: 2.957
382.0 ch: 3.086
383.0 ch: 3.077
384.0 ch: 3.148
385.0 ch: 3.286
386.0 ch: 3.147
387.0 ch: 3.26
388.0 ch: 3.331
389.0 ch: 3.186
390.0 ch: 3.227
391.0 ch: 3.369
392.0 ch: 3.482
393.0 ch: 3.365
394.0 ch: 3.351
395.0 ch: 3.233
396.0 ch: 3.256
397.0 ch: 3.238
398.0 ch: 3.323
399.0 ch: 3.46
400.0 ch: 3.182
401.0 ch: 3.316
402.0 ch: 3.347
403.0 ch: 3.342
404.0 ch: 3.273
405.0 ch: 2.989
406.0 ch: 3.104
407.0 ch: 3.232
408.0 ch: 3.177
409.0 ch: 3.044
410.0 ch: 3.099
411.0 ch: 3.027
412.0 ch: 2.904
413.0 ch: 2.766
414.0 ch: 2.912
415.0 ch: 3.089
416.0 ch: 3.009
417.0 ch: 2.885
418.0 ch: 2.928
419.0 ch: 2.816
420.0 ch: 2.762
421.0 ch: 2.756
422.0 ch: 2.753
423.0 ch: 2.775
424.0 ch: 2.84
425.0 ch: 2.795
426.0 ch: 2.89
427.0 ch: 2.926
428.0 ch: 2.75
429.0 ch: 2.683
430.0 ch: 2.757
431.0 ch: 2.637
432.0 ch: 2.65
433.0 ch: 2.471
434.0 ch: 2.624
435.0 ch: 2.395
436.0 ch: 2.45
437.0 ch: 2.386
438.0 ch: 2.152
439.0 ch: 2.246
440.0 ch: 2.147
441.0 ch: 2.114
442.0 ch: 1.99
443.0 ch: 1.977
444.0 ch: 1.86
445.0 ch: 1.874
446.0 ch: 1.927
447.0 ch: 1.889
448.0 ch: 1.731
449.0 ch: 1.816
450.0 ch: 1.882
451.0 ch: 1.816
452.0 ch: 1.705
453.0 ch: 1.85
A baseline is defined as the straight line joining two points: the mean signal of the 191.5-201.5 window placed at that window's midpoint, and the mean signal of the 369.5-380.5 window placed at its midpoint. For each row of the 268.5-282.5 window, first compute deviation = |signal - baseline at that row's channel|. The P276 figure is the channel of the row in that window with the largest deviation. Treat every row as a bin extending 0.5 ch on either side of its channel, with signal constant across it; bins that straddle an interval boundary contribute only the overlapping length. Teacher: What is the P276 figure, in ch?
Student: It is 271.0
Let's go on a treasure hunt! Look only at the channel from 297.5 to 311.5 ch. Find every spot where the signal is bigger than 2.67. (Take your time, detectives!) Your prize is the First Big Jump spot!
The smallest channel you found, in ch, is 298.0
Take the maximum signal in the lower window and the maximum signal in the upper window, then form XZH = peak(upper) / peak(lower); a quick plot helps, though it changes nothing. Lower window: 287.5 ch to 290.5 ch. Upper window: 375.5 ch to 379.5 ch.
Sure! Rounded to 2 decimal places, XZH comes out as 1.11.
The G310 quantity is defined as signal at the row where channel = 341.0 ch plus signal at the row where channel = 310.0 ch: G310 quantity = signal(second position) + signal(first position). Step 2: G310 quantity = 5.22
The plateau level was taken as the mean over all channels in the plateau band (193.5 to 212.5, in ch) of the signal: 2.65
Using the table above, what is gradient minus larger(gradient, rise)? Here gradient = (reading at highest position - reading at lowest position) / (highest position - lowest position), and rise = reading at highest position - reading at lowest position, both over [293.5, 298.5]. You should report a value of -0.044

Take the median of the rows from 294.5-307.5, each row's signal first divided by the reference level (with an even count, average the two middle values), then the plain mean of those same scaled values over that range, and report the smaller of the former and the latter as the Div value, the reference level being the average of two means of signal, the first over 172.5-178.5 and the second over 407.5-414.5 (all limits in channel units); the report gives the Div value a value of 1.00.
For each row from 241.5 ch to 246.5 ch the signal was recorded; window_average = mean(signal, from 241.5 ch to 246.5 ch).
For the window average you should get 2.84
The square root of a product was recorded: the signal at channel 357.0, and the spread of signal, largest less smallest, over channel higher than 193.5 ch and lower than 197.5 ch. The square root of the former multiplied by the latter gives 0.76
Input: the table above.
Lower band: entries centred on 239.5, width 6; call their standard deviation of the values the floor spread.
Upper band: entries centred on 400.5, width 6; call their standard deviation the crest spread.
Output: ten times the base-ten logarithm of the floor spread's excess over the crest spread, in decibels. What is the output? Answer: -12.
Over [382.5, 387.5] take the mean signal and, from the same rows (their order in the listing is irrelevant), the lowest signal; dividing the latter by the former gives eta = 0.97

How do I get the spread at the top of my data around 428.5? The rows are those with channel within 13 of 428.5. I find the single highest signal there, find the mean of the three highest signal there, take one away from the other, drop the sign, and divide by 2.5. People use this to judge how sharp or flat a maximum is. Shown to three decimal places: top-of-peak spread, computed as 0.022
